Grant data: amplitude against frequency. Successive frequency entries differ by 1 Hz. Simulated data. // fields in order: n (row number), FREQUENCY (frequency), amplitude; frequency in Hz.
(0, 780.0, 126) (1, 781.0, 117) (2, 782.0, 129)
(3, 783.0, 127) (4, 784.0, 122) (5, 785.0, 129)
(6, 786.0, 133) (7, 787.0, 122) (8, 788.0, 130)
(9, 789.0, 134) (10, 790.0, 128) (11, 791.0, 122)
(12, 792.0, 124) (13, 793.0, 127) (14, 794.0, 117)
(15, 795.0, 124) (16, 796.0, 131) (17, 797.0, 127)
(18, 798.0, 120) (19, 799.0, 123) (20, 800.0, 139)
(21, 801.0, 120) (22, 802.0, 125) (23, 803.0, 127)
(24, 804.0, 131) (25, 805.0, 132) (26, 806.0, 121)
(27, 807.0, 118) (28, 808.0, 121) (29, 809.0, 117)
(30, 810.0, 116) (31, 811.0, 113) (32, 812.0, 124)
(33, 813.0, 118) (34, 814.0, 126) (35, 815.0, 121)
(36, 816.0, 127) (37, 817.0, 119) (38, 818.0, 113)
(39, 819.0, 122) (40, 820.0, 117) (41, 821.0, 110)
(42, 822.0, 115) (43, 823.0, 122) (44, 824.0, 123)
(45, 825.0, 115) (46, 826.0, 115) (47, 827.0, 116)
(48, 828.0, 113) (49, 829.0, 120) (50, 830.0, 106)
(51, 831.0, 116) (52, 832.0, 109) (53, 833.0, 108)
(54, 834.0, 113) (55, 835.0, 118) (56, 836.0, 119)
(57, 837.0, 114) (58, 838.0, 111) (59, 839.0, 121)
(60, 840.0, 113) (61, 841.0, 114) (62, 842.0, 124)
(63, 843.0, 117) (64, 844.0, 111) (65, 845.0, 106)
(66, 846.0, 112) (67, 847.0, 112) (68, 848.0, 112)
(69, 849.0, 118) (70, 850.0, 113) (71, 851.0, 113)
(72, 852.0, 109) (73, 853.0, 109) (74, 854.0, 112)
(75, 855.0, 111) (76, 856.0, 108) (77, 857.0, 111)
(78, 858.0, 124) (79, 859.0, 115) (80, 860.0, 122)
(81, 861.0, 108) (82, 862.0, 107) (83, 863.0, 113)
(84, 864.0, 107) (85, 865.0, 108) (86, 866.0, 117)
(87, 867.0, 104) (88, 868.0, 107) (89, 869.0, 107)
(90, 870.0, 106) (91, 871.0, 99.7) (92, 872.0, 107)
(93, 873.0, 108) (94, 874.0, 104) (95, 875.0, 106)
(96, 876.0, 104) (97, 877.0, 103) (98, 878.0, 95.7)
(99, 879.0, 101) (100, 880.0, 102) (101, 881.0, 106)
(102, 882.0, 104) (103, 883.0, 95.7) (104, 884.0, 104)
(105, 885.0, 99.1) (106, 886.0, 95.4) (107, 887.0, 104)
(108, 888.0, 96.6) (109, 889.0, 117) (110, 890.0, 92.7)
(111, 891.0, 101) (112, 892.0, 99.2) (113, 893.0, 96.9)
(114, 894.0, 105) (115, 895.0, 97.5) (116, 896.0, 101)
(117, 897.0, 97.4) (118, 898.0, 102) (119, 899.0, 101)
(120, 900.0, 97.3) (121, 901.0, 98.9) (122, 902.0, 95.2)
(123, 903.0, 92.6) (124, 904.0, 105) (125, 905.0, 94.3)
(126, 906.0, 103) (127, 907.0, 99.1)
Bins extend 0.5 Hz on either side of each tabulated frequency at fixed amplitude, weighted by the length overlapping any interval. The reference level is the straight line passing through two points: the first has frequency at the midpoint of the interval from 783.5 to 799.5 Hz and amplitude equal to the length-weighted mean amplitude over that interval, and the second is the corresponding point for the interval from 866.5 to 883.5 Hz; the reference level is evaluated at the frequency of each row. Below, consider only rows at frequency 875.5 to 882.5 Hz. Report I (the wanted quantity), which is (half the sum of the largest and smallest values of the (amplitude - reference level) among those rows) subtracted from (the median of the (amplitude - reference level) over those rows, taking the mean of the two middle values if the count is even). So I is 1.5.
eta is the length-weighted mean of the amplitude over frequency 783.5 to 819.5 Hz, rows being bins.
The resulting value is 124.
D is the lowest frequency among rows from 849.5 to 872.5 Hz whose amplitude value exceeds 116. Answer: 858.0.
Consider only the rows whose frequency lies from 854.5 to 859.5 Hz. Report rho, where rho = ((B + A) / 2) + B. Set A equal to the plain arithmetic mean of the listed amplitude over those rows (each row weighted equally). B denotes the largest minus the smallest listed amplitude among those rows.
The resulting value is 81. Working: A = 114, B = 16.0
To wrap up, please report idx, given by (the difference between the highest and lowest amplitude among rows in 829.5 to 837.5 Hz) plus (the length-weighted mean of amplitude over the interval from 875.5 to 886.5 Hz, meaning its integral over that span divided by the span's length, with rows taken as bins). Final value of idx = 114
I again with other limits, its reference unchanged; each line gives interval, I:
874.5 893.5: -5.1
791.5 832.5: -3.8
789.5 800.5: -4.5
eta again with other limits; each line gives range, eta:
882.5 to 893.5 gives 100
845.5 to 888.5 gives 107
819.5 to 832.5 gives 115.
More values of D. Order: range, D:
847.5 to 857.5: 849.0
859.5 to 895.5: 860.0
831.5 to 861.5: 835.0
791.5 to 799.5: 792.0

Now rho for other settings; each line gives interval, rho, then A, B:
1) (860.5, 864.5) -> 63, 109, 6.0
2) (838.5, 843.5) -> 75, 118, 11.0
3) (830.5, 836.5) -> 73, 114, 11.0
